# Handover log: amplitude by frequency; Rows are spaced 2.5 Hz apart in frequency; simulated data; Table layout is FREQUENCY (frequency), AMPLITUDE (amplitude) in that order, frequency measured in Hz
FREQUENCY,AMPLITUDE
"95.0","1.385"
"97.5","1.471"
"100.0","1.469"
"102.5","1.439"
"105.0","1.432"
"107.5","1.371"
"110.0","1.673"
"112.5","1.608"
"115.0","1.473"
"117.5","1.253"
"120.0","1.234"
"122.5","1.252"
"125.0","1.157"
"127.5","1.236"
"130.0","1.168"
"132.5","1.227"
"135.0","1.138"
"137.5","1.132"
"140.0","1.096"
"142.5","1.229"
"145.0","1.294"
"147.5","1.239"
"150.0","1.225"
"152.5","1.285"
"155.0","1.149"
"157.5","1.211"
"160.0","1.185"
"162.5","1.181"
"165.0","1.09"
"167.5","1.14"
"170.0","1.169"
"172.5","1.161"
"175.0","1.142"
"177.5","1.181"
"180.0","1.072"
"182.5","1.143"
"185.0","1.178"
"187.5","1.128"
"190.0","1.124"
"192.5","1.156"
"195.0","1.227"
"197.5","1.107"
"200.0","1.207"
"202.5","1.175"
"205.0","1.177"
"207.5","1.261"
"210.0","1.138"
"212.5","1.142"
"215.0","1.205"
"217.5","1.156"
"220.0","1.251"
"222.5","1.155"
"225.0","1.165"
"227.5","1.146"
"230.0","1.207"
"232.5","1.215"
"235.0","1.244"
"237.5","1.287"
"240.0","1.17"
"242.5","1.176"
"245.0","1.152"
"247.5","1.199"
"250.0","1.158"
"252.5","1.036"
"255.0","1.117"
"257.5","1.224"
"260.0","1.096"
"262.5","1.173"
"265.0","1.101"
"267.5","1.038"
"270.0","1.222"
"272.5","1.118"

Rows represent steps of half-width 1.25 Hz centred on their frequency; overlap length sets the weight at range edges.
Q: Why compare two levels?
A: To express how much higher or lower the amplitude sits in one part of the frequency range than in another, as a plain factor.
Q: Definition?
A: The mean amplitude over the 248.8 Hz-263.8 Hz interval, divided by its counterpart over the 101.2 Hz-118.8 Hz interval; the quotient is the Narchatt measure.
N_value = 0.775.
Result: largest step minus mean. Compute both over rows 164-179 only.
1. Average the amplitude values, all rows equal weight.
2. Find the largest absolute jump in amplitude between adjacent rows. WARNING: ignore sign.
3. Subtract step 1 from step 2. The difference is -1.097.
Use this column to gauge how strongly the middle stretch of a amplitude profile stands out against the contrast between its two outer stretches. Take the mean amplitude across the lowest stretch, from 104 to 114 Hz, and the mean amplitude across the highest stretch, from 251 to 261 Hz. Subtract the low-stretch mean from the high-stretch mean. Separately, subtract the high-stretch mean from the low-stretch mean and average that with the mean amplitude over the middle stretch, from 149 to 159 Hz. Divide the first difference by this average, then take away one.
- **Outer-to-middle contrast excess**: -1.50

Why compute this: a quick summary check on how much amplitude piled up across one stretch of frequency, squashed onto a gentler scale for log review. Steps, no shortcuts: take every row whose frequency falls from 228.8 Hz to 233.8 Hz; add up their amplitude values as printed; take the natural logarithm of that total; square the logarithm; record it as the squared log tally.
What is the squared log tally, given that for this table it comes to 0.78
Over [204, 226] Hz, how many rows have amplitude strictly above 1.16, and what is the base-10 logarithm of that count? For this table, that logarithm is 0.70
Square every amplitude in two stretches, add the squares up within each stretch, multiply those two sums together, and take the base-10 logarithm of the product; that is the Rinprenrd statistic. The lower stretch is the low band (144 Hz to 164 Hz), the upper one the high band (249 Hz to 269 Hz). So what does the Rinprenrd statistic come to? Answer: 2.08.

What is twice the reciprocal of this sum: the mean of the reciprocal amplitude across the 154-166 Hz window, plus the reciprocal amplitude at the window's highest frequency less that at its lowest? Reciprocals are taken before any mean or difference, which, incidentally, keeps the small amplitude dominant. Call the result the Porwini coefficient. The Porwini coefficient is 2.2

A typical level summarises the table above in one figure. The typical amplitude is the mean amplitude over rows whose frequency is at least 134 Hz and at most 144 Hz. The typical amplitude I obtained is 1.15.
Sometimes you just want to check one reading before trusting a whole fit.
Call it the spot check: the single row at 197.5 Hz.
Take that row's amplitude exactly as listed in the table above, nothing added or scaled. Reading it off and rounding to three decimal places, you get 1.107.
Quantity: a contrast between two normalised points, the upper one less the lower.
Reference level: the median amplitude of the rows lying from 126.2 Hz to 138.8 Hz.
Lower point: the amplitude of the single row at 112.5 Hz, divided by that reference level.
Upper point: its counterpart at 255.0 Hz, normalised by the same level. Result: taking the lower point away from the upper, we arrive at -0.42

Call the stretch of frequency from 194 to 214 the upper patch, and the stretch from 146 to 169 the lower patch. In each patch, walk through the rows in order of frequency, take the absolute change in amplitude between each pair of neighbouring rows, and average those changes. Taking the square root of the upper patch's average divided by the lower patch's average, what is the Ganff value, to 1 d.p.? 1.1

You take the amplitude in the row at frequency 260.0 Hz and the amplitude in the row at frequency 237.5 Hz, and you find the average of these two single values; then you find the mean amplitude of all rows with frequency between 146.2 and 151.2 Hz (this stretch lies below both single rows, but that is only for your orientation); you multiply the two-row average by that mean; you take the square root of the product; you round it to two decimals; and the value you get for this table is 1.21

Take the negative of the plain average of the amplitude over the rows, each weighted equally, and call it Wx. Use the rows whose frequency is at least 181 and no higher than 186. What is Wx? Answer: -1.16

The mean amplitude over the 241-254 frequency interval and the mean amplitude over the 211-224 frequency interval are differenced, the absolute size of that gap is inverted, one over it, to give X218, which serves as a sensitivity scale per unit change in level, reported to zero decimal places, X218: 27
